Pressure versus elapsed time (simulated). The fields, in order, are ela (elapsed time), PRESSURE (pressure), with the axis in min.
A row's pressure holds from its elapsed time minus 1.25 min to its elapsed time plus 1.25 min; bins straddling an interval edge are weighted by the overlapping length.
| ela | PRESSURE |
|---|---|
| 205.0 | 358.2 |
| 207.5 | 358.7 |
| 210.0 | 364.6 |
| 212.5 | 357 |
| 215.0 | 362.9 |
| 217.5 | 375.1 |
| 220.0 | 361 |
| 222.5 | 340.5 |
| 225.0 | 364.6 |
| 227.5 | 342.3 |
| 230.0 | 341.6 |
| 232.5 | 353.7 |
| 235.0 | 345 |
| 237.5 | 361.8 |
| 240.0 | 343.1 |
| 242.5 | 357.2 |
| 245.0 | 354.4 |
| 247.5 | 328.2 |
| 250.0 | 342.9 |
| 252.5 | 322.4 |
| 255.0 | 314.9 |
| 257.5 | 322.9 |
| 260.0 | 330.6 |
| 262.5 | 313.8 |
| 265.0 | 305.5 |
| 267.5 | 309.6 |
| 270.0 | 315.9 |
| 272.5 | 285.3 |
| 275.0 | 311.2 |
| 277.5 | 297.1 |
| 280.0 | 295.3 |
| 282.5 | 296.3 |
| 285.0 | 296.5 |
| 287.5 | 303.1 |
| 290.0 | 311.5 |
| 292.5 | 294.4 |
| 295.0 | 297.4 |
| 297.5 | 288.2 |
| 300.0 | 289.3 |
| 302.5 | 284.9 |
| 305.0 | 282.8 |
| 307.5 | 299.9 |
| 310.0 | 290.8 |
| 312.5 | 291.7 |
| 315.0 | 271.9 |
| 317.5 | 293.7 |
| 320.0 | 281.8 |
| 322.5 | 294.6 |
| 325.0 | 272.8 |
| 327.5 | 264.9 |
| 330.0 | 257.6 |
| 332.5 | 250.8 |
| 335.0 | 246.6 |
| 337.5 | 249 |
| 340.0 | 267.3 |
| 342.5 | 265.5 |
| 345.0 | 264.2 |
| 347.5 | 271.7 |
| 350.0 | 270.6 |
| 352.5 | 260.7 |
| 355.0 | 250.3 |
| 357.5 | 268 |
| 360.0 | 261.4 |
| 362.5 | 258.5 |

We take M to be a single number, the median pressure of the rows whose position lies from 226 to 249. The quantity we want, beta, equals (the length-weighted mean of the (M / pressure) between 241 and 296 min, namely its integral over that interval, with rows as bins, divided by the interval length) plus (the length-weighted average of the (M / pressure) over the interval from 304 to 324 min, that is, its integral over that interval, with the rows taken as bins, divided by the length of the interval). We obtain 2.30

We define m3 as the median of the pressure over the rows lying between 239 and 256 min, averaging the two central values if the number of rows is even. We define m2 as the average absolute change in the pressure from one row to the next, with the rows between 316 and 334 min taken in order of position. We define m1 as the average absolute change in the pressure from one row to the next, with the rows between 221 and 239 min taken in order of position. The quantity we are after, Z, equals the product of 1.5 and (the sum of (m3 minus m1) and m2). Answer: 510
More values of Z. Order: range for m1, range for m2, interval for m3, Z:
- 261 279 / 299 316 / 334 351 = 389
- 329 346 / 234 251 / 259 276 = 481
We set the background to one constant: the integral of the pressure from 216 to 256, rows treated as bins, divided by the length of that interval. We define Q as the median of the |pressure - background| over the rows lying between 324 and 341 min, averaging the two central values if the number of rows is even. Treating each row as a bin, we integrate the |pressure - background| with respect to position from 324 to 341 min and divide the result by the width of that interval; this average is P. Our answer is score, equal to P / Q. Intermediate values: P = 89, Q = 89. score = 0.99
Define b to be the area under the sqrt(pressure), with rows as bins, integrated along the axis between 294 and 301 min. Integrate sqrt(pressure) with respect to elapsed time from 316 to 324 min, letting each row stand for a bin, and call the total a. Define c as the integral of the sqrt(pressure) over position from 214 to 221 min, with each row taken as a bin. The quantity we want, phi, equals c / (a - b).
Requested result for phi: 8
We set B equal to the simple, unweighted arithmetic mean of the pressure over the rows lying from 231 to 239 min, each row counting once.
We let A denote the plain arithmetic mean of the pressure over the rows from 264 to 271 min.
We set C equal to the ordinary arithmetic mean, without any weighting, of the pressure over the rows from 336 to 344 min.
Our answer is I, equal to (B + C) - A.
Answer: 304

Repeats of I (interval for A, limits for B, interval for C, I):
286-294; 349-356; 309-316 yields 242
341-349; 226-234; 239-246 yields 430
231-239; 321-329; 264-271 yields 234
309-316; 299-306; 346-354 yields 269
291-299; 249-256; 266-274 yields 337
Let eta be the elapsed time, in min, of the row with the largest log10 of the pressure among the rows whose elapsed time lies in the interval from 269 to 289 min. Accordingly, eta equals 270.0 min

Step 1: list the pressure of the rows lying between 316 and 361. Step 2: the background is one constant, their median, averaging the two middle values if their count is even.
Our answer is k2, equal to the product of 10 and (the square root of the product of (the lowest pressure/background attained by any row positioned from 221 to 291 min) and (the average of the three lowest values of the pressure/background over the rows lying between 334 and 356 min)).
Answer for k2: 10.0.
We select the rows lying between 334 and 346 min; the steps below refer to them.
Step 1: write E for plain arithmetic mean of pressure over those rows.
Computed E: 259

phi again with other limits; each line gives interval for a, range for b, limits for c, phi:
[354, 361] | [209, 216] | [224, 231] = -6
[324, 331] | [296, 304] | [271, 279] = -6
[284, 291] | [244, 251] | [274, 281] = -17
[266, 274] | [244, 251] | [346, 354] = 13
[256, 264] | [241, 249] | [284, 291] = -23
